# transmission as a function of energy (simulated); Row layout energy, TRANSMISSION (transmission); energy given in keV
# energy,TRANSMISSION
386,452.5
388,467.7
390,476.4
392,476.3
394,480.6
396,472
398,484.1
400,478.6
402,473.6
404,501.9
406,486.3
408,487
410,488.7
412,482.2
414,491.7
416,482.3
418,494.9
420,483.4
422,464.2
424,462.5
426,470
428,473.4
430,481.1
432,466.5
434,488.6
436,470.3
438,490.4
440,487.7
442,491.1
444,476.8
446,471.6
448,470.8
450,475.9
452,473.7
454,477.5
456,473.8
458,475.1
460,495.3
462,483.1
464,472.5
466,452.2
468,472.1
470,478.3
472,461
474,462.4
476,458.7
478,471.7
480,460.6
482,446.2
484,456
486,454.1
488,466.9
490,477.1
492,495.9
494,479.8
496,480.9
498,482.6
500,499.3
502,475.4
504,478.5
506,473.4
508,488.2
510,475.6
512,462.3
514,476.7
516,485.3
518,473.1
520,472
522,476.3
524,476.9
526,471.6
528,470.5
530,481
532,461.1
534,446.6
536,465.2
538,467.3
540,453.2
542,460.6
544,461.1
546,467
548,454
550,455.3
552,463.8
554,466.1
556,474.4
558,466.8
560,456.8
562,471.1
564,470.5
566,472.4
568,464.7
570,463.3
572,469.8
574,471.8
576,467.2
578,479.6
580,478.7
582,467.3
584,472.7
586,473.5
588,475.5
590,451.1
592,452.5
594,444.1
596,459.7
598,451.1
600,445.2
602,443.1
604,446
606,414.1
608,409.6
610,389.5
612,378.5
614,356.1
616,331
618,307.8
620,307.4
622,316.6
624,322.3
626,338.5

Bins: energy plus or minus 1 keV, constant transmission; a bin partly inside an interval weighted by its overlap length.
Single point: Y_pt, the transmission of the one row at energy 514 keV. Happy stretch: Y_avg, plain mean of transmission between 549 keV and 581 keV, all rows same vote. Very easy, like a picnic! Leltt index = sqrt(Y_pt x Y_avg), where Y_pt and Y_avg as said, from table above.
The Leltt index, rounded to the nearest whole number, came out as 472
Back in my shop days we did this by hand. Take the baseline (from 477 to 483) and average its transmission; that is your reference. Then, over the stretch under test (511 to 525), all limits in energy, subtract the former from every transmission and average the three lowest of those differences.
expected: 10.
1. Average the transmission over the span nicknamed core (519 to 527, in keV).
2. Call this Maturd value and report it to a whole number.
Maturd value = 474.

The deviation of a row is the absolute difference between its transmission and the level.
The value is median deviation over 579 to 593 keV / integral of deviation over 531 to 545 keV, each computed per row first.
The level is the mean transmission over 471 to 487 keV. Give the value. 0.18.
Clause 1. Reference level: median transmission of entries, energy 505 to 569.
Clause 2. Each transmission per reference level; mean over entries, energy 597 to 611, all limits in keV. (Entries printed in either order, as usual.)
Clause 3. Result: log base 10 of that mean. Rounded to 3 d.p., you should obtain -0.039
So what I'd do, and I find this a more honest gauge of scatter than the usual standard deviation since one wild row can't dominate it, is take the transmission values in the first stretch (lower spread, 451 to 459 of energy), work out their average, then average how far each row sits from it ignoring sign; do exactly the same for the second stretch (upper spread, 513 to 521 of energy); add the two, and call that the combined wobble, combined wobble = 6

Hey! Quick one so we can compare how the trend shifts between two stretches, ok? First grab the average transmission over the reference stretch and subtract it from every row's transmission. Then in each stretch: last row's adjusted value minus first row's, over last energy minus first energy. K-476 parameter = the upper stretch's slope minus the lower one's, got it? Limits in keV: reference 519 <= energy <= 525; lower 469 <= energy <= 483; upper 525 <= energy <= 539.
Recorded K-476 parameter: 2.3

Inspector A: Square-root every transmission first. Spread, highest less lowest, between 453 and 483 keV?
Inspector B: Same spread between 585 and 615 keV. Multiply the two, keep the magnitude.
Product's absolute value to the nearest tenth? 3.3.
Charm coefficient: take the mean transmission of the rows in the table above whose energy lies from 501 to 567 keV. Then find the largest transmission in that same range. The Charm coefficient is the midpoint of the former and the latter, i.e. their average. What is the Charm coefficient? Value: 478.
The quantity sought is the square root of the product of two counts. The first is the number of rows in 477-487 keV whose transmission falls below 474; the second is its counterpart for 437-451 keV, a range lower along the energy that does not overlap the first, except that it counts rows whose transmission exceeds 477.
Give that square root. 3.9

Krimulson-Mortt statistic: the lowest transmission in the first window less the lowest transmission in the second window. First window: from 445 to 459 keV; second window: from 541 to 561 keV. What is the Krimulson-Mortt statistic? 17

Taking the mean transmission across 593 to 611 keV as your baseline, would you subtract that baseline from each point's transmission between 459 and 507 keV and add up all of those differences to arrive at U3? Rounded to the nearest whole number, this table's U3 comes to 928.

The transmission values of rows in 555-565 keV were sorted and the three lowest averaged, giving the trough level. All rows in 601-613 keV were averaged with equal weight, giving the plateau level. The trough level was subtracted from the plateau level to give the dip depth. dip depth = -51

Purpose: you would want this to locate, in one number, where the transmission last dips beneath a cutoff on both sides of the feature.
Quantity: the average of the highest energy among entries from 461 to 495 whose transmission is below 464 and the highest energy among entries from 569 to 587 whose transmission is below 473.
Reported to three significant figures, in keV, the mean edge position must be 535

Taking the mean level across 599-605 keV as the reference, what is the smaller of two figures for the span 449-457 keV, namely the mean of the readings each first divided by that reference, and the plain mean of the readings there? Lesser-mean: 1.07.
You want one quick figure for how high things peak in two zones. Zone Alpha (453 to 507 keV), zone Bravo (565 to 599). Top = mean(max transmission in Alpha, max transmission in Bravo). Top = 489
